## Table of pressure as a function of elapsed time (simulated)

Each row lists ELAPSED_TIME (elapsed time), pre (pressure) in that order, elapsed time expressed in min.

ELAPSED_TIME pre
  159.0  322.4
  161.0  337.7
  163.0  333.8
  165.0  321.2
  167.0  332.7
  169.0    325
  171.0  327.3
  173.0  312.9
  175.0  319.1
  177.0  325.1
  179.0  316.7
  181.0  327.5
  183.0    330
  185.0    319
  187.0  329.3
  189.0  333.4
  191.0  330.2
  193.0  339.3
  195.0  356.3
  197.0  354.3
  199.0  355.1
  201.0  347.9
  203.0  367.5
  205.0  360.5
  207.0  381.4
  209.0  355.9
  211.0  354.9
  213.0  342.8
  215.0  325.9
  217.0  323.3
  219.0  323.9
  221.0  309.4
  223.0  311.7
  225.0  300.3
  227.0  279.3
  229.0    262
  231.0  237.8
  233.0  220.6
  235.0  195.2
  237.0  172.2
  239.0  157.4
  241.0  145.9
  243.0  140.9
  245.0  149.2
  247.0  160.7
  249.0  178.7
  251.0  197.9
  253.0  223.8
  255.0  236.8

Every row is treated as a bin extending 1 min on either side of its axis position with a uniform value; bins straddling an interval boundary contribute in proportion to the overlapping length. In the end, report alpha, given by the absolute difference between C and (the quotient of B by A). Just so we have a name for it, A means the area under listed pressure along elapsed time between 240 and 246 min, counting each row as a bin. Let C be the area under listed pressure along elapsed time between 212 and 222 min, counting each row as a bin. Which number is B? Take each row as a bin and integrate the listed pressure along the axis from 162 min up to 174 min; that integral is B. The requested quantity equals 3246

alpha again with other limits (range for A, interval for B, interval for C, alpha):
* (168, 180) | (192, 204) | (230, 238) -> 1650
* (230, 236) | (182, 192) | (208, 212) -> 1419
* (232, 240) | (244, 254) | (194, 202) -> 2826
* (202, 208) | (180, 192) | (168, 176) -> 2567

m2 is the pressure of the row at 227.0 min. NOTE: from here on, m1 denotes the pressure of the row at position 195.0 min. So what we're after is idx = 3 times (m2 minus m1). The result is -231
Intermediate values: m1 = 356.3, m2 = 279.3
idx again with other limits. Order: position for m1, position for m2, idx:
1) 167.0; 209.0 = 70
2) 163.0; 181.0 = -19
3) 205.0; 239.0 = -609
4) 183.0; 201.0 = 54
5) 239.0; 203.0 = 630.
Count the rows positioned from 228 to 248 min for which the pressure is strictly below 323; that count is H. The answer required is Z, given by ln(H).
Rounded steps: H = 10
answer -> 2.3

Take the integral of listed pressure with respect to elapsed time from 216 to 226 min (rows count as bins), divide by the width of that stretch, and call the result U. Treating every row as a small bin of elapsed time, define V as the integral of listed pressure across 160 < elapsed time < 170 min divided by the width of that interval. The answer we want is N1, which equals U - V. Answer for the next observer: -16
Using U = 314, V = 330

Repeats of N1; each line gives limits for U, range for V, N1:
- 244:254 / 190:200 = -165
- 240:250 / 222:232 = -123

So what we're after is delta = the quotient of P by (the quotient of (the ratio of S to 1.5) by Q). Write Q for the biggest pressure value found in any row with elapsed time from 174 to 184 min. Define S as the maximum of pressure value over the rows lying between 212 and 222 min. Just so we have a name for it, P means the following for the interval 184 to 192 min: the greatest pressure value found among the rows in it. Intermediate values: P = 333.4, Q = 330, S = 342.8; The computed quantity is 481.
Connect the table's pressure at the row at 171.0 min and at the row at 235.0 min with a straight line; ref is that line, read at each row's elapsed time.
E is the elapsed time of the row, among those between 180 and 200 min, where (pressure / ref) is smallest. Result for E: 181.0 min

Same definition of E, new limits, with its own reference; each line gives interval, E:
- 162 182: 165.0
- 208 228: 227.0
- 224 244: 243.0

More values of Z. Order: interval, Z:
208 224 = 0.7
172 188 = 1.4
